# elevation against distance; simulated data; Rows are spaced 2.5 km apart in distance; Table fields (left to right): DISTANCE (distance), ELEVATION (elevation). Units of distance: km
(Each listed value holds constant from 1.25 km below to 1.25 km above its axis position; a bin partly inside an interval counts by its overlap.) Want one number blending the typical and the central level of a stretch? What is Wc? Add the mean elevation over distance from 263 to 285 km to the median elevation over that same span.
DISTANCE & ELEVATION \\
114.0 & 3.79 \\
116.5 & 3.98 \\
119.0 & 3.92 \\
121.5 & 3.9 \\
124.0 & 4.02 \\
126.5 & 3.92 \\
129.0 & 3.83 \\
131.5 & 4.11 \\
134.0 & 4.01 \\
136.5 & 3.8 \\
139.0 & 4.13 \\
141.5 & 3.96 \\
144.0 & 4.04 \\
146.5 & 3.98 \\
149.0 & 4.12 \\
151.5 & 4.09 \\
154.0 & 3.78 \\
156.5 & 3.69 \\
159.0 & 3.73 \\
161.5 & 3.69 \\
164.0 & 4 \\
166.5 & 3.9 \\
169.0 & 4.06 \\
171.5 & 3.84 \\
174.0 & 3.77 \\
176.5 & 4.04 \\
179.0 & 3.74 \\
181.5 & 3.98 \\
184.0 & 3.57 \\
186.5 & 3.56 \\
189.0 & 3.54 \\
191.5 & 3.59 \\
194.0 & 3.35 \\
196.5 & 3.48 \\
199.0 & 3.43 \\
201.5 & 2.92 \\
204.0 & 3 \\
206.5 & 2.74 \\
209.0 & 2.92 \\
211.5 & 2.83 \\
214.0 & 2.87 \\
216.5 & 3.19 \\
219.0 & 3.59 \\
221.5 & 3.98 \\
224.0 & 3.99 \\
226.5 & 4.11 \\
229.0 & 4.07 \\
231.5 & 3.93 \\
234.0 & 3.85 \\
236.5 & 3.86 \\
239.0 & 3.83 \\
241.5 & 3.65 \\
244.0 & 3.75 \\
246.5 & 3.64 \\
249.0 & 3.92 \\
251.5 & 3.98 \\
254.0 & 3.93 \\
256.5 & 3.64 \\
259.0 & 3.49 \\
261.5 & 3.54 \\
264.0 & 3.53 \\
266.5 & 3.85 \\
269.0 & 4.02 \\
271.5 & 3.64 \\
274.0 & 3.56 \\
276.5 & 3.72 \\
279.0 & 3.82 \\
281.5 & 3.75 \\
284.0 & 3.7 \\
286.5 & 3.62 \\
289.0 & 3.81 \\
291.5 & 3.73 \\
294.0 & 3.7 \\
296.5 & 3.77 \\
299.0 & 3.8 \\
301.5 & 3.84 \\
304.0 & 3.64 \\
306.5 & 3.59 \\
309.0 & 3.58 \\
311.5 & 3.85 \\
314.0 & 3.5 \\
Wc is 7.45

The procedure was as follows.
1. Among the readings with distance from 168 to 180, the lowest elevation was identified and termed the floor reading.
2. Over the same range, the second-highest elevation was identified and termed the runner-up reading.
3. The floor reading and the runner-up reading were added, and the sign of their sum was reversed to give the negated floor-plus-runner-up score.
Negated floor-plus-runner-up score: -7.8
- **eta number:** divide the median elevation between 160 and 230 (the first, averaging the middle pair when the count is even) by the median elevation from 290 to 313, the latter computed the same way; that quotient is 0.96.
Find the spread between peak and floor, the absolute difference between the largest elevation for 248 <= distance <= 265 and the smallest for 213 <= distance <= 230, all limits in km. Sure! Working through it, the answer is 1.11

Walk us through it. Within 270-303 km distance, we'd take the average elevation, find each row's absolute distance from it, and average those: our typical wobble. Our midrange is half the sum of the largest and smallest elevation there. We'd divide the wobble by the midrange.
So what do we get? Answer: 0.018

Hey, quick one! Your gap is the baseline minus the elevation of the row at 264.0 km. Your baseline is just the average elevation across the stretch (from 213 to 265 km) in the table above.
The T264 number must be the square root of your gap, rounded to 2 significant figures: 0.45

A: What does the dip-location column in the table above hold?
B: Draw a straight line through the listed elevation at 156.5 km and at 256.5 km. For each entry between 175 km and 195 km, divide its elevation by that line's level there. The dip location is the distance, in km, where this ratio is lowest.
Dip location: 194.0 km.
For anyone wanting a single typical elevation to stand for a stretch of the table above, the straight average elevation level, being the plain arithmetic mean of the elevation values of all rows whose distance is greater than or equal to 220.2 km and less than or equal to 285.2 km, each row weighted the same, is 3.80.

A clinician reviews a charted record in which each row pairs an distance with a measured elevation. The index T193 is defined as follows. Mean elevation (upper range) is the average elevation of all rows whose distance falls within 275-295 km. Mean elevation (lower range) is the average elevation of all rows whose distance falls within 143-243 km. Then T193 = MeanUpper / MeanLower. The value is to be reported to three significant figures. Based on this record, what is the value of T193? 1.02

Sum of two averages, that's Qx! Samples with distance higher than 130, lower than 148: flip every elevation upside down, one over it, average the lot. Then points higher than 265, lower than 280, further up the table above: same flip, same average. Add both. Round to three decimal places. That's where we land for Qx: 0.516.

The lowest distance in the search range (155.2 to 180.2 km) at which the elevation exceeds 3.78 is 164.0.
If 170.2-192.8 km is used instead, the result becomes 171.5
